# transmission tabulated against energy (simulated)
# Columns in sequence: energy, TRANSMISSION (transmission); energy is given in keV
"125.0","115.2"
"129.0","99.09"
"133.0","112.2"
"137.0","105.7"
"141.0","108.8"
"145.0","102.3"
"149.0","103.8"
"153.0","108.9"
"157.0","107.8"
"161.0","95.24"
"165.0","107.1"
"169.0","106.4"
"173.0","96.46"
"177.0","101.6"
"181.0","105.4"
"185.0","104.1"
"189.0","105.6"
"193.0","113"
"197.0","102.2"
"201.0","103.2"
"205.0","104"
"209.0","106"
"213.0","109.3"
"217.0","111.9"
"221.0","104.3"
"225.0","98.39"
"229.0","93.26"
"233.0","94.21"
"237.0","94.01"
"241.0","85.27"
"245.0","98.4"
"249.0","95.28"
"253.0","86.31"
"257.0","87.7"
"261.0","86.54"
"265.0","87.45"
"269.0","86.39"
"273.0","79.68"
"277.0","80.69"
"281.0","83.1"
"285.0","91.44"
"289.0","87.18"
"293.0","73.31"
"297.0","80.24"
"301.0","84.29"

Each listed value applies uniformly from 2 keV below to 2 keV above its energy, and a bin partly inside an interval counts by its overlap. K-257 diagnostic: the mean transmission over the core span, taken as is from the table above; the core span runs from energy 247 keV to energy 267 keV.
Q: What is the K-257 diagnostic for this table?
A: 89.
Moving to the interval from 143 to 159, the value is 106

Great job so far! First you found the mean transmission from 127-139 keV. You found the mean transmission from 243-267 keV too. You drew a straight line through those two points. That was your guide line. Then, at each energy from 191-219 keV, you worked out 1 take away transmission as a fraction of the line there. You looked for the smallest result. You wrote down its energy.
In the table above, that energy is 217.0 keV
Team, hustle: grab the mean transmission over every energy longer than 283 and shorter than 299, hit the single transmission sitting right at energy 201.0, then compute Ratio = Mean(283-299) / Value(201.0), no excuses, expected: 0.805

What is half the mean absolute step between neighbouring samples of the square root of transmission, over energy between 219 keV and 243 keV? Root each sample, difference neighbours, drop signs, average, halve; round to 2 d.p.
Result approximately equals 0.11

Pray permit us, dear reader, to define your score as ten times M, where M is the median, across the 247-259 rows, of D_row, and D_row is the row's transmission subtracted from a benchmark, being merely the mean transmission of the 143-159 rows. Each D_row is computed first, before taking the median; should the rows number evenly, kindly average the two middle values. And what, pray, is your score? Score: 180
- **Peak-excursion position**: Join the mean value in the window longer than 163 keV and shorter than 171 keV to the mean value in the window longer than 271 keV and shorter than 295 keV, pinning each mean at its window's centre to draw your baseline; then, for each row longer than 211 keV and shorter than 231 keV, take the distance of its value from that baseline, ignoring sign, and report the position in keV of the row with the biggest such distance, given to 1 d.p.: 217.0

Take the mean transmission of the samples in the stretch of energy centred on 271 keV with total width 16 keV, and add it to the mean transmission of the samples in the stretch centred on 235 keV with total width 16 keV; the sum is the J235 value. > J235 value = 175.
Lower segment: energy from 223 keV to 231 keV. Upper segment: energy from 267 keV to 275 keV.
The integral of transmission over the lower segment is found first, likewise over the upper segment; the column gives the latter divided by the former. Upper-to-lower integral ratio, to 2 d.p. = 0.87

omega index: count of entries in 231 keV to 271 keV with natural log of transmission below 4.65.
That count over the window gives 10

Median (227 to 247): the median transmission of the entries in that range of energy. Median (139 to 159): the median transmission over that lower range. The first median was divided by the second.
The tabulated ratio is 0.87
